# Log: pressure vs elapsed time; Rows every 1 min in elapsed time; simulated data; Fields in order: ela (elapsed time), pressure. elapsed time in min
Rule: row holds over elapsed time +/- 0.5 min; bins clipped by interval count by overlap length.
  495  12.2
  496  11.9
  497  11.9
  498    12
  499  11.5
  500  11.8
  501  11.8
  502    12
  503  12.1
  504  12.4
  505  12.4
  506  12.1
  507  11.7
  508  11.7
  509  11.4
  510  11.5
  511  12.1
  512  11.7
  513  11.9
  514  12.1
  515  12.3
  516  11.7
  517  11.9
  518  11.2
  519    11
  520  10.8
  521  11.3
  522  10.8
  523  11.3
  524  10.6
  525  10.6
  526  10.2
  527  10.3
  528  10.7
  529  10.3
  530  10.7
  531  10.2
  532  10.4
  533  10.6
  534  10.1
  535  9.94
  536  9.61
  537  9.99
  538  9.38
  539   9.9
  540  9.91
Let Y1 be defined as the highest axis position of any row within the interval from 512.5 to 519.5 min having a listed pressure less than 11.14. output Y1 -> 519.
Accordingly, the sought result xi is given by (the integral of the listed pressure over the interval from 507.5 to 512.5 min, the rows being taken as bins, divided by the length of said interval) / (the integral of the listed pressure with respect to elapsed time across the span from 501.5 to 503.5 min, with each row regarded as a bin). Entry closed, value 0.48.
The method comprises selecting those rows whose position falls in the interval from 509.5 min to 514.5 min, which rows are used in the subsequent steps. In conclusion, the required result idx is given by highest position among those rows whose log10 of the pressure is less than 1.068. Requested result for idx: 510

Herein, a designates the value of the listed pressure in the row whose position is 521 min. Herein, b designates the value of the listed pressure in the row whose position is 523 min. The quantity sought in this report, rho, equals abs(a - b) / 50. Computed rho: 0.000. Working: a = 11.3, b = 11.3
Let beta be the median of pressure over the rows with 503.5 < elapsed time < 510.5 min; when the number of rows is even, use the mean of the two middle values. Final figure 11.7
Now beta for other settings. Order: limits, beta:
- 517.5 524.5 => 11.0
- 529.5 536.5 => 10.2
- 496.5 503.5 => 11.9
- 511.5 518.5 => 11.9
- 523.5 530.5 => 10.6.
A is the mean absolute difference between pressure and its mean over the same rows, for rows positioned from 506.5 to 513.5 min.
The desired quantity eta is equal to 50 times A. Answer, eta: 8.2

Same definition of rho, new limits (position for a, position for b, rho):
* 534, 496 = 0.036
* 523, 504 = 0.022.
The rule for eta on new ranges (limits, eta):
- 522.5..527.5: 14.0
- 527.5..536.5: 14.3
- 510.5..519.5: 16.3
